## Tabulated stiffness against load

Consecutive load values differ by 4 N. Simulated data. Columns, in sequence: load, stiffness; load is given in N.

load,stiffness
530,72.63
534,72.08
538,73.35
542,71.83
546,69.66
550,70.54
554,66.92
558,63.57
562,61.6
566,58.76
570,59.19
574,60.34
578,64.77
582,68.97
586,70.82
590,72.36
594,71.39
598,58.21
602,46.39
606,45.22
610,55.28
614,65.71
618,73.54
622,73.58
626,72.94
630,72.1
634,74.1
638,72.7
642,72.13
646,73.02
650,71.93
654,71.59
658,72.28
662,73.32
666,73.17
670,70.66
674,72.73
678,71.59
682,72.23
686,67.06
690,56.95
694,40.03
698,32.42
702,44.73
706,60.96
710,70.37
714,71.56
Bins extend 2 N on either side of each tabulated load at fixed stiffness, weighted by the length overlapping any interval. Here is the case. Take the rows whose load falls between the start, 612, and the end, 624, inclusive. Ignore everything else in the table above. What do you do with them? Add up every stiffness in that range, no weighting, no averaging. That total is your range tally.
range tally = 213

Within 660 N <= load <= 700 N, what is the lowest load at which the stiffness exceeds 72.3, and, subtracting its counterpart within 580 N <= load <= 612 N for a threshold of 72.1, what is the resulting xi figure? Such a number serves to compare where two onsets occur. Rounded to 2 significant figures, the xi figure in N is 72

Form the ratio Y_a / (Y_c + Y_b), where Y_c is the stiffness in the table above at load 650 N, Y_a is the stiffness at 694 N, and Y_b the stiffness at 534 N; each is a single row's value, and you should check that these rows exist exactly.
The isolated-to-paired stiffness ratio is 0.28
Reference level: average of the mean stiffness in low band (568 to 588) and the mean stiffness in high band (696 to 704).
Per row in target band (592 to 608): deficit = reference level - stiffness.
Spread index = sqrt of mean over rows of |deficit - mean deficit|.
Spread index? 3.1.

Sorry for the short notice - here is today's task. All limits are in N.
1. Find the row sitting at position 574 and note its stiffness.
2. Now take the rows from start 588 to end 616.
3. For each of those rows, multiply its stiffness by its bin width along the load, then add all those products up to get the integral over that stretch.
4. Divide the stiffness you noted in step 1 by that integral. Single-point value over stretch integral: 0.036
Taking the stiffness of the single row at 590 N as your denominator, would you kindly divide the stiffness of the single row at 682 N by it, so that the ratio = 1.0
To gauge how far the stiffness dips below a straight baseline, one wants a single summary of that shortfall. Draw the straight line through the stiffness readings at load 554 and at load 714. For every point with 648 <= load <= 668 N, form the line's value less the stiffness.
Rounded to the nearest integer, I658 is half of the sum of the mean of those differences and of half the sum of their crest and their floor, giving -3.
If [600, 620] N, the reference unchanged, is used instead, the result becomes 10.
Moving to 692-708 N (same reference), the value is 26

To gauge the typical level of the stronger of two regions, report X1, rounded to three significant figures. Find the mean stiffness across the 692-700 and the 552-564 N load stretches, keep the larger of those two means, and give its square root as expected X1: 8.00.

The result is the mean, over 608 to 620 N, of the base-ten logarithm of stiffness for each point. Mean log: 1.81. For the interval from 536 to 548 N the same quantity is 1.85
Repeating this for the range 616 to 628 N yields 1.87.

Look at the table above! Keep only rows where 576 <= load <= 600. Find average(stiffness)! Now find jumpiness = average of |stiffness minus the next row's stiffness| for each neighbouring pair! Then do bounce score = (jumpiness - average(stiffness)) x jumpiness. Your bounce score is -276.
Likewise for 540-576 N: -129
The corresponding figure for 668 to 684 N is -90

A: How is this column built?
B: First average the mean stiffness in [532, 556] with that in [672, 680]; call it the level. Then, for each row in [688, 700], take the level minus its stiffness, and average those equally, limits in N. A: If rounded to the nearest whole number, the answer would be 28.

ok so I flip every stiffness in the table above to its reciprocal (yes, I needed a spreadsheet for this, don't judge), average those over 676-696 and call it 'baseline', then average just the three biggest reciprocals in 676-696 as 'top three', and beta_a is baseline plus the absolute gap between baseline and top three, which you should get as 0.019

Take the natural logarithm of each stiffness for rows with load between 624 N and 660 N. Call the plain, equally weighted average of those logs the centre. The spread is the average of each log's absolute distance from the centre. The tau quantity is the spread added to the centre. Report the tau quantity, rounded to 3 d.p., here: 4.292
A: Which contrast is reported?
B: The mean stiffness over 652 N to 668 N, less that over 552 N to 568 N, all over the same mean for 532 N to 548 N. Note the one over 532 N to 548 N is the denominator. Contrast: 0.14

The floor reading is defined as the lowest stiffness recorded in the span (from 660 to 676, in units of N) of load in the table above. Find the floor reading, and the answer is 70.66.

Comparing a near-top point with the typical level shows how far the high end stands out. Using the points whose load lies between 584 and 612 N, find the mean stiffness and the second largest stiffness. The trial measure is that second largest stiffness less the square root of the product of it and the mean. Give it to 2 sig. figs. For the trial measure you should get 6.0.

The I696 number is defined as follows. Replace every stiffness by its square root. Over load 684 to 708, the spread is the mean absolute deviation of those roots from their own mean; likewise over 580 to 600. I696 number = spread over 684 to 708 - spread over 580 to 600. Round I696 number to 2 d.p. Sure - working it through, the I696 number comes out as 0.55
